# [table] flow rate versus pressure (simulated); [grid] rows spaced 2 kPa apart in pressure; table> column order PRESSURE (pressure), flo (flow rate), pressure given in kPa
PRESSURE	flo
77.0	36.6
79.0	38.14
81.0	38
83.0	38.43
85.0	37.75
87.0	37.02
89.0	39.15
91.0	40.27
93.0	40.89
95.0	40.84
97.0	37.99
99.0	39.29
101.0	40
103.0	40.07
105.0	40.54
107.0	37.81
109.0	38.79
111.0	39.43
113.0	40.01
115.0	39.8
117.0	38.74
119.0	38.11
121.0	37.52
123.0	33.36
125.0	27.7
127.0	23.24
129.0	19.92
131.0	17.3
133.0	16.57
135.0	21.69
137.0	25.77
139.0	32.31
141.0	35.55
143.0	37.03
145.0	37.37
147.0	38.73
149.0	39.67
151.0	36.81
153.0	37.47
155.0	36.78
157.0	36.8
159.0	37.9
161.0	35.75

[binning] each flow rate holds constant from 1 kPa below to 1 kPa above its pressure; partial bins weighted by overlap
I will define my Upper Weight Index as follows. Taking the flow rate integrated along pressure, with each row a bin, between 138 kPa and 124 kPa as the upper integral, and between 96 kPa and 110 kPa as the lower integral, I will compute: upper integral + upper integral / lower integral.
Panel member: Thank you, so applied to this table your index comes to 305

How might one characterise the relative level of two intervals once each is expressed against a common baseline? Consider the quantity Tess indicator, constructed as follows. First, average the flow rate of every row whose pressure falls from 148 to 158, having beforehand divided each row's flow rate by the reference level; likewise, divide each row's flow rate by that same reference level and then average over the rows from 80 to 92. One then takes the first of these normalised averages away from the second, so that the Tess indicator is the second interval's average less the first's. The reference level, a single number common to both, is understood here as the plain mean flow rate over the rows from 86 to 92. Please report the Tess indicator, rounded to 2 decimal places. 0.02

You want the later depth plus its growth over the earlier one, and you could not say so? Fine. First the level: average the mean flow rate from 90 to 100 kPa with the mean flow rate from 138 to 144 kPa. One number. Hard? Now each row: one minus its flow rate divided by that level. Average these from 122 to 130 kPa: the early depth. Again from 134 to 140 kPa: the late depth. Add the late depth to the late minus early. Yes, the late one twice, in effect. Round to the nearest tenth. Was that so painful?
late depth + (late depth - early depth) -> 0.3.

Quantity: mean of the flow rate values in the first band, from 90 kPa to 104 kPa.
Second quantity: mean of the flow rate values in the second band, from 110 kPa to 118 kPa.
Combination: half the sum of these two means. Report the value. 39.7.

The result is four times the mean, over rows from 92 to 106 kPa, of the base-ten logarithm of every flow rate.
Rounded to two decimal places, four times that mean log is 6.41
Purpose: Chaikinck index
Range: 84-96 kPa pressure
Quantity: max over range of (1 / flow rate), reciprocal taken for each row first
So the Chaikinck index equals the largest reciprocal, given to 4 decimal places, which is 0.0270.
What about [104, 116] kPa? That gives 0.0264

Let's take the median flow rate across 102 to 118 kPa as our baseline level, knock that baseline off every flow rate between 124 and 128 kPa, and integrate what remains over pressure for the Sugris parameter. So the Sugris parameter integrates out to -57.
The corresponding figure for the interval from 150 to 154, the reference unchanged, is -10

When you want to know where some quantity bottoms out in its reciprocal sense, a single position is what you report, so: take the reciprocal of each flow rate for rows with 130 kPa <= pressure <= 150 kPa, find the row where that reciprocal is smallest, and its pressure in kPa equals 149.0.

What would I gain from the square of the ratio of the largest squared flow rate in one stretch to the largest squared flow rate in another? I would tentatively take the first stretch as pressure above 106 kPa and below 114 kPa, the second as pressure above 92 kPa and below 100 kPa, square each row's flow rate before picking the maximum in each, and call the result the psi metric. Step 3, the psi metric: 0.92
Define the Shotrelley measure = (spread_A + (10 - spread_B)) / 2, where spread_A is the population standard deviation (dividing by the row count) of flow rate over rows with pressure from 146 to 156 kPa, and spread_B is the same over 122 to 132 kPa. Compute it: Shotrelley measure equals 2.7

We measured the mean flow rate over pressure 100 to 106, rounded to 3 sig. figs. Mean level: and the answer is 40.2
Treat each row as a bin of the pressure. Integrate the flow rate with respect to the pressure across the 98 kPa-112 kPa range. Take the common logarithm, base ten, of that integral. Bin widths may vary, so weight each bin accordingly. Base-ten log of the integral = 2.74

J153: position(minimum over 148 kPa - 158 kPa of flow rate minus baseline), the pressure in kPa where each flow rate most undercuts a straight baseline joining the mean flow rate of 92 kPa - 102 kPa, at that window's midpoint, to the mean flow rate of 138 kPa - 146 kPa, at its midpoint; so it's 151.0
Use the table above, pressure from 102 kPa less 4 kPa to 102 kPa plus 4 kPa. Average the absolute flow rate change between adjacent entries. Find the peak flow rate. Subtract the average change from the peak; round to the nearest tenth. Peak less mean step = 40.1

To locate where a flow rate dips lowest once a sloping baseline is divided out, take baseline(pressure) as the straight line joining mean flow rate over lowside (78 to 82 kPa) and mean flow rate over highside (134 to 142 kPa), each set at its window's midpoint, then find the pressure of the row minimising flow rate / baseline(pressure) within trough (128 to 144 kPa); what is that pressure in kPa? 133.0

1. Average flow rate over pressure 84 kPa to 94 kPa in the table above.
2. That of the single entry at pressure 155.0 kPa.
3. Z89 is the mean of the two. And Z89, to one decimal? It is 37.9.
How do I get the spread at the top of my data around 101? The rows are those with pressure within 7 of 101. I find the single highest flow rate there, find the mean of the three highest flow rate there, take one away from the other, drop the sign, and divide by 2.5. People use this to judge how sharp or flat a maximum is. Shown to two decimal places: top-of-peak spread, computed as 0.14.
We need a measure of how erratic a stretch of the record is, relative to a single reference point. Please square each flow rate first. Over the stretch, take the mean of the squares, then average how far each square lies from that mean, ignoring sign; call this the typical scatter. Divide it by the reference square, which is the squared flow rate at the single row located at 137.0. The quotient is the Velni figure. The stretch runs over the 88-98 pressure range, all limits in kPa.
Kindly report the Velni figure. 0.120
